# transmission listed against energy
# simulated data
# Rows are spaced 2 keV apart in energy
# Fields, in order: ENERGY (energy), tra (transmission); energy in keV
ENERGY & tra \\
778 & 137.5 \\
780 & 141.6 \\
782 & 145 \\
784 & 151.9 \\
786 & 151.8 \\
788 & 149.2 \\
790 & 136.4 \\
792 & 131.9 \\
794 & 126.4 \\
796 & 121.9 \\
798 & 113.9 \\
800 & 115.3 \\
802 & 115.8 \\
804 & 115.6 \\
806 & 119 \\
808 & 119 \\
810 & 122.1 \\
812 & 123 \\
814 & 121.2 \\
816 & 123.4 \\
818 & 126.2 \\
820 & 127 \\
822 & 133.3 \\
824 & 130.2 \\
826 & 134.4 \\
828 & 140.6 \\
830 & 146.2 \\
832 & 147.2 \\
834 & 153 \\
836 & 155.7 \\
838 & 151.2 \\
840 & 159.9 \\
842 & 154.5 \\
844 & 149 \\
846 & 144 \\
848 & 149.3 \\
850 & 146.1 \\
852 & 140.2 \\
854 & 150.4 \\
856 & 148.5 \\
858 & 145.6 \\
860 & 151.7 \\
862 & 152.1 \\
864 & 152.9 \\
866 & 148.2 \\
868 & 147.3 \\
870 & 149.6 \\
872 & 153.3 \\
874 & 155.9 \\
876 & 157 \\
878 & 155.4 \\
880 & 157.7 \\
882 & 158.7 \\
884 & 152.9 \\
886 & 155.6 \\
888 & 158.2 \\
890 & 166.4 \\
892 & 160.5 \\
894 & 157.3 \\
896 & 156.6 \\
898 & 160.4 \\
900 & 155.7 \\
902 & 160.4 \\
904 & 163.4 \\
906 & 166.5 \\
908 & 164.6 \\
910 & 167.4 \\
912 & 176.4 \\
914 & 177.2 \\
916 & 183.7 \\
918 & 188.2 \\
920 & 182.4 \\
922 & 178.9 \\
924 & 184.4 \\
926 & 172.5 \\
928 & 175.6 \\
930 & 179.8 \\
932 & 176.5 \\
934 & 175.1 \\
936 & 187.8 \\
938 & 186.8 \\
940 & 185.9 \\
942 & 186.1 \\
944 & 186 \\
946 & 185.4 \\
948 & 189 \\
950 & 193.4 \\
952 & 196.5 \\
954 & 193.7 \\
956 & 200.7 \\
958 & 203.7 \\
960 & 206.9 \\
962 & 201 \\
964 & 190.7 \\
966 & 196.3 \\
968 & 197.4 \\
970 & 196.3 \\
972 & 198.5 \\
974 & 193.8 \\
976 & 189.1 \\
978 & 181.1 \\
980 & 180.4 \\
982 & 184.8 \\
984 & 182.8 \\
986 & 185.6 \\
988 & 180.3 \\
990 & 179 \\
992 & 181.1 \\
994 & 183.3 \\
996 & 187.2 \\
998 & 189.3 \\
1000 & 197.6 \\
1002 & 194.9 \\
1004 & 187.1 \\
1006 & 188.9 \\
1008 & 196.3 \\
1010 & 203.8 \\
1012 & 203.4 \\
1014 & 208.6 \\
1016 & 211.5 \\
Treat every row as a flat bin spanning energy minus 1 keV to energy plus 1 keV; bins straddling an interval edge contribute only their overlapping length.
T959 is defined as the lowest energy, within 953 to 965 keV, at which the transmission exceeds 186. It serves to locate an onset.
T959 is 954 keV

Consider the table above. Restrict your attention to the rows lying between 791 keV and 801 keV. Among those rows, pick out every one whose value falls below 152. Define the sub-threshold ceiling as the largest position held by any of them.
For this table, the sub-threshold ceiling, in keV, 800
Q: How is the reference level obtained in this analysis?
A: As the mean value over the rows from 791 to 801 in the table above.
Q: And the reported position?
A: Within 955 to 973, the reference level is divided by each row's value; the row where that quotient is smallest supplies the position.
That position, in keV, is 960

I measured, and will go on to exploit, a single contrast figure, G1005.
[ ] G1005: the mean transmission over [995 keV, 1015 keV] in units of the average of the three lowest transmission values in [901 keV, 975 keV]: 1.20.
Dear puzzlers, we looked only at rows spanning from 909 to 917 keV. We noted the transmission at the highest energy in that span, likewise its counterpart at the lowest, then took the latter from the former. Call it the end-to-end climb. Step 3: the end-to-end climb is 16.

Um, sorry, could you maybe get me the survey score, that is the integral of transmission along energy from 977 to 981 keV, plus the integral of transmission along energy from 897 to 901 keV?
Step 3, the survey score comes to 1355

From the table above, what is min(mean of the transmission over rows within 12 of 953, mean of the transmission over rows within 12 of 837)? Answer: 149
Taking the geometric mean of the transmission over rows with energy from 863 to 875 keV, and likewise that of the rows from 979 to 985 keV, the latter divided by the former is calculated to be 1.21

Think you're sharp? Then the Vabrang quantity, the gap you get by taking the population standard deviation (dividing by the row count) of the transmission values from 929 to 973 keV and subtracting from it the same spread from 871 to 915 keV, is 1.8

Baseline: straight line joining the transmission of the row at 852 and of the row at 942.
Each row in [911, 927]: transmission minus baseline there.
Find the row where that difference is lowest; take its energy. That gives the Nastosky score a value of 926 keV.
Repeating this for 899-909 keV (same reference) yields 900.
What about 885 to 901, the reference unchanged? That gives 900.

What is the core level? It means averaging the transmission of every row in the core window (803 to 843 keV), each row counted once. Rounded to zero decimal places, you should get 135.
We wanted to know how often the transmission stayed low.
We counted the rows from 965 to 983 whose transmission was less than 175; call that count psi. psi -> 0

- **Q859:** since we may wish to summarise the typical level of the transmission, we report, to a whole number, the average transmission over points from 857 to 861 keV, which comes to 149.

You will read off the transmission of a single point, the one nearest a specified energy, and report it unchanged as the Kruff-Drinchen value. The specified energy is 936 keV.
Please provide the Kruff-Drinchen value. 187.8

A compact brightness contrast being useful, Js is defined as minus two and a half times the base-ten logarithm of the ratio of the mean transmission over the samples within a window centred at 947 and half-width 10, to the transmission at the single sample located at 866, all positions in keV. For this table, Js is -0.27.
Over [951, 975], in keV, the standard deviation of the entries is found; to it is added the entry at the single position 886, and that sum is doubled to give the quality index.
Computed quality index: 320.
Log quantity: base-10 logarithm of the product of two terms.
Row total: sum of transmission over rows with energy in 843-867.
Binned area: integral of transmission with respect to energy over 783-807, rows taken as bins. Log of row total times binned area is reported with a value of 6.74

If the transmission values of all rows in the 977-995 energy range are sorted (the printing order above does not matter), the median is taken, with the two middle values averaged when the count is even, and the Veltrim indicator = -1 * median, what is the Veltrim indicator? -181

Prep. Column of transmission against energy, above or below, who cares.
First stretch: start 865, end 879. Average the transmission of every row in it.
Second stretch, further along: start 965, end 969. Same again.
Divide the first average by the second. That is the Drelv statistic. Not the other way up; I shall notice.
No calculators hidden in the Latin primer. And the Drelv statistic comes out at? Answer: 0.77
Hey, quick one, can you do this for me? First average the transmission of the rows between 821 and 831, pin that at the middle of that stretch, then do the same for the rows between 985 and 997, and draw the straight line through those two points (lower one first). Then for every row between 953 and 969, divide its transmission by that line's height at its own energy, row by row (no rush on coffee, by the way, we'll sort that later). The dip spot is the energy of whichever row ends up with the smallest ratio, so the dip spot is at 964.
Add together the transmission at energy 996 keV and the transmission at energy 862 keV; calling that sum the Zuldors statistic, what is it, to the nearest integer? 339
